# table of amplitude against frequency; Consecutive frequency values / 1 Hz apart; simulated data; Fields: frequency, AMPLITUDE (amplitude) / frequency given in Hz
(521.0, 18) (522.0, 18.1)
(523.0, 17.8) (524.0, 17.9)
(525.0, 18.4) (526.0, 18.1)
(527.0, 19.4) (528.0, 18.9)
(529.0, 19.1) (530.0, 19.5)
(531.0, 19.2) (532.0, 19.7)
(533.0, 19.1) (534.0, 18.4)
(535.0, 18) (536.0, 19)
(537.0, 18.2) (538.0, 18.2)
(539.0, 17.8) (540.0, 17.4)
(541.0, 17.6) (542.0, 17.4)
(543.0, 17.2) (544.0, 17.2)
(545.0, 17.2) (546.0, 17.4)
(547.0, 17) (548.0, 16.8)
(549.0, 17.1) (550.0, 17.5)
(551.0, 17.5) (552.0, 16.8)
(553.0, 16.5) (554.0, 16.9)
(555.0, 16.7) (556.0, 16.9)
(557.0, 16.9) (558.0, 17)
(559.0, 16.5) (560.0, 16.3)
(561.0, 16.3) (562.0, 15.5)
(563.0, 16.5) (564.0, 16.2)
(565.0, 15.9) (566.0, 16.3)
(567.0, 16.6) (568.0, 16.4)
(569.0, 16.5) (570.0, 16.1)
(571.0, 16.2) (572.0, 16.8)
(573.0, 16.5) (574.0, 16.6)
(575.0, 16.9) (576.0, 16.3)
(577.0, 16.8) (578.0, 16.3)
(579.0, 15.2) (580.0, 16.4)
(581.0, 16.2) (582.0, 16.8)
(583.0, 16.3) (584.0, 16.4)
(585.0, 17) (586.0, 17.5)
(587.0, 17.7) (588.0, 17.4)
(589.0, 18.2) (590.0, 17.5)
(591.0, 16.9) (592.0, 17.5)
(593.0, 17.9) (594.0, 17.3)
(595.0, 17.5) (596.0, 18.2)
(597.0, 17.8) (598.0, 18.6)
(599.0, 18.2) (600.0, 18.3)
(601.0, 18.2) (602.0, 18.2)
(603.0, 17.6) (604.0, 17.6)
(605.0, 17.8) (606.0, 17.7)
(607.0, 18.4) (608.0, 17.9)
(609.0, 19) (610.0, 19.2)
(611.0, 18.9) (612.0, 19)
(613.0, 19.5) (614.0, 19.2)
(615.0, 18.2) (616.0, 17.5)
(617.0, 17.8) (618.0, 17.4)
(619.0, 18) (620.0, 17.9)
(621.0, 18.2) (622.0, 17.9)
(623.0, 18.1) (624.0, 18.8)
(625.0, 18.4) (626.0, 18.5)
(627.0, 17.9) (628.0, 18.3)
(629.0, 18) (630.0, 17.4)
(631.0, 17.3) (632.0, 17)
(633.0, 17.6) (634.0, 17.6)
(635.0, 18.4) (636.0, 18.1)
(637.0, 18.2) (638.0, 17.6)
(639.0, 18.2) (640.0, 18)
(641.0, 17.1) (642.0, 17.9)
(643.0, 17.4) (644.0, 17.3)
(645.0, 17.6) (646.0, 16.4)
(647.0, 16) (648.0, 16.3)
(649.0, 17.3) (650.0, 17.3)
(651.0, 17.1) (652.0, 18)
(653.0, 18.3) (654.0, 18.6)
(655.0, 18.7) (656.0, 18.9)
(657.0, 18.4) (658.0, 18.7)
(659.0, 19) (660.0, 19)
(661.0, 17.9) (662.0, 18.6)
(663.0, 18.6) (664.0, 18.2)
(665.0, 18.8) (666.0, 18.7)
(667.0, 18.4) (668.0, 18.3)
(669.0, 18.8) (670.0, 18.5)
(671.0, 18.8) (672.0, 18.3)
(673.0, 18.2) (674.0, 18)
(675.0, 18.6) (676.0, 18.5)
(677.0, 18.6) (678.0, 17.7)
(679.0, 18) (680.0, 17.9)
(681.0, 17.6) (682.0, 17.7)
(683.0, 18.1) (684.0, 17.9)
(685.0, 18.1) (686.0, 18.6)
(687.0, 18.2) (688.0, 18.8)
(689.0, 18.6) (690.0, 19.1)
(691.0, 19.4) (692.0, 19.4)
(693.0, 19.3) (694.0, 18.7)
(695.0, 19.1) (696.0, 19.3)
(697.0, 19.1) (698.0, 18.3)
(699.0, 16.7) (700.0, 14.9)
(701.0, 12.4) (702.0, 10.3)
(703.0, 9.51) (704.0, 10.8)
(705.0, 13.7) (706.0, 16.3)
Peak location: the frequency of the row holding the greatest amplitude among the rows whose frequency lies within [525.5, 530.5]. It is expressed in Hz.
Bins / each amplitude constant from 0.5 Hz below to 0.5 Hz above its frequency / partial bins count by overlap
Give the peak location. 530.0 Hz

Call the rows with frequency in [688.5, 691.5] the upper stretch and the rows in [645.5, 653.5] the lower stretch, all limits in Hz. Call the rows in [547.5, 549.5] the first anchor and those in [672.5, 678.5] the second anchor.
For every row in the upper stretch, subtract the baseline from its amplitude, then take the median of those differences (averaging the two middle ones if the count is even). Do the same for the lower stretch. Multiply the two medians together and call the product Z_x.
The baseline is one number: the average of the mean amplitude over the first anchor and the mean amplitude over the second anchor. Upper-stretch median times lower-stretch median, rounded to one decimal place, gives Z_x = -0.6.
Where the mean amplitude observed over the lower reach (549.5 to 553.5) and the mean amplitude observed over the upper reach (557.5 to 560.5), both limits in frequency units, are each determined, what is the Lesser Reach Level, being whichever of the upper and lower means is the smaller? 16.6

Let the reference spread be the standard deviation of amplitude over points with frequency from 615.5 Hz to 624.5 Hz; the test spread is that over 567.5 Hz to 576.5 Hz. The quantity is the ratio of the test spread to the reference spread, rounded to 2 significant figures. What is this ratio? 0.64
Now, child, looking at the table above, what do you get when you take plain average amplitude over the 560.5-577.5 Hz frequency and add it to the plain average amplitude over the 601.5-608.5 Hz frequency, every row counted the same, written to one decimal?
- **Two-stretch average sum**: 34.3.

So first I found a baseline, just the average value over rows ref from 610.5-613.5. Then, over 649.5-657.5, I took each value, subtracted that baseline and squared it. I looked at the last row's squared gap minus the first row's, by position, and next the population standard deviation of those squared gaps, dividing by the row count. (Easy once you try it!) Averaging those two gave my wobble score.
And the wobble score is -0.68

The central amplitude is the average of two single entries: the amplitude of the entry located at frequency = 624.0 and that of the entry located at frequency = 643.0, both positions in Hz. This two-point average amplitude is 18.1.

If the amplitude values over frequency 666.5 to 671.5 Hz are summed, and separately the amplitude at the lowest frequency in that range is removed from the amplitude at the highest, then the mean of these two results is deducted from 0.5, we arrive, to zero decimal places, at -46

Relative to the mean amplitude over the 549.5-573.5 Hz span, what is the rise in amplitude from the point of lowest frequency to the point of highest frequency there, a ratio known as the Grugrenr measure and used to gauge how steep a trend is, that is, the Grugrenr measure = -0.06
